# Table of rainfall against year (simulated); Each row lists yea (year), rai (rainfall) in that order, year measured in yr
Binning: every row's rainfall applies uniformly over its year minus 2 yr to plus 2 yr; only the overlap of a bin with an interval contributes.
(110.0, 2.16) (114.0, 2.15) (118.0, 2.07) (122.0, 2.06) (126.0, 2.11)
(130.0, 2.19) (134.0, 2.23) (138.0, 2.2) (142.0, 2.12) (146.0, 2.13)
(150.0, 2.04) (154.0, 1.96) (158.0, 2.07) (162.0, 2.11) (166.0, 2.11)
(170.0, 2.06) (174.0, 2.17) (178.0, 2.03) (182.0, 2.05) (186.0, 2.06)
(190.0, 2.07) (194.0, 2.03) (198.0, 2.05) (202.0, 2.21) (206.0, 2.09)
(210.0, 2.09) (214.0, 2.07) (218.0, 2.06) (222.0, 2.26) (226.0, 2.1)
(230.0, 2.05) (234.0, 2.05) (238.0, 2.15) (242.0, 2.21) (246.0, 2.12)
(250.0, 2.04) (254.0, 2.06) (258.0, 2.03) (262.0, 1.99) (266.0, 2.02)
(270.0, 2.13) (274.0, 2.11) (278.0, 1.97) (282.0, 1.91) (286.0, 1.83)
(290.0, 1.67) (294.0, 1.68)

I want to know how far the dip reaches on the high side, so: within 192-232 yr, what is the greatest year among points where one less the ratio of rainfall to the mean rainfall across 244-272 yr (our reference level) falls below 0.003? 230.0 yr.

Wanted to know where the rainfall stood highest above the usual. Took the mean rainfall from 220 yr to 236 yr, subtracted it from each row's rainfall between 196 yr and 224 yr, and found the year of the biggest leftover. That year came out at 222.0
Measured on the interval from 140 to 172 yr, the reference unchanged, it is 146.0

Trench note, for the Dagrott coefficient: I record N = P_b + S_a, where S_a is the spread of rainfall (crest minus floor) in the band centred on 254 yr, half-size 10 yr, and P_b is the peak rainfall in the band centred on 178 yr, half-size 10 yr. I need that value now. 2.30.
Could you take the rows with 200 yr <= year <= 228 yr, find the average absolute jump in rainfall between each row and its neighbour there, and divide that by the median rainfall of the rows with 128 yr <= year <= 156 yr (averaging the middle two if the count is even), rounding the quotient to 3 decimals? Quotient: 0.040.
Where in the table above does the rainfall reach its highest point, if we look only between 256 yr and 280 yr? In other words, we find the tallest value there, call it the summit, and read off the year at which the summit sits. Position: 270.0 yr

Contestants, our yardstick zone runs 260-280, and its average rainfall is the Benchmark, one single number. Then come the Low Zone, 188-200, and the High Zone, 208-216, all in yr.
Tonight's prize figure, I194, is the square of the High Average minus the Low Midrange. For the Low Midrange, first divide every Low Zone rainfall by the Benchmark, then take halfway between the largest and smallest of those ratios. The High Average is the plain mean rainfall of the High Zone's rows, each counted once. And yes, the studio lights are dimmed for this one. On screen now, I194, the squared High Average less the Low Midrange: 3.32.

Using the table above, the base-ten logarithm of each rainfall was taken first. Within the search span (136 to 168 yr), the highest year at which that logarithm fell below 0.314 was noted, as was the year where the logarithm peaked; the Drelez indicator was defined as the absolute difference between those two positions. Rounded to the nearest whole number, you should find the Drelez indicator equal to 16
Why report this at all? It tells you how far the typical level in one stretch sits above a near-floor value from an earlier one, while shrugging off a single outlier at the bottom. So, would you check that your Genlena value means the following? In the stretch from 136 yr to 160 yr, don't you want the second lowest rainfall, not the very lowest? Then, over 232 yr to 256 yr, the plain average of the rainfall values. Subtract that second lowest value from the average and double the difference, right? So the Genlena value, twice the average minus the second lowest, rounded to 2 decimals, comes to 0.13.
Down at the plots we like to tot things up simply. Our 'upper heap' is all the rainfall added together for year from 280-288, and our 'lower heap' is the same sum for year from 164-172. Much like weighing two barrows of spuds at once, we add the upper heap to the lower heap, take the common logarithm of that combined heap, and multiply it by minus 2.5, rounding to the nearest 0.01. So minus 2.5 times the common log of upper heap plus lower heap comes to -2.25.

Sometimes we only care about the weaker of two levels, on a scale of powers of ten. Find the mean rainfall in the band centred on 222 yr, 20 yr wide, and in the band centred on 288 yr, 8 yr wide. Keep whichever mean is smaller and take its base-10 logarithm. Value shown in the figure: 0.243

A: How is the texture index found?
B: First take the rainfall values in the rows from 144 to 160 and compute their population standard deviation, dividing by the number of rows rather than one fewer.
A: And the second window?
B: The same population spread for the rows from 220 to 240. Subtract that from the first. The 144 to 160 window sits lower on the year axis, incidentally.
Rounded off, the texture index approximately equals -0.017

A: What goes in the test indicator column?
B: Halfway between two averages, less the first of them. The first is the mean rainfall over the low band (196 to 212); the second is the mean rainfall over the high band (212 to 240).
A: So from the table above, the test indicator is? -0.002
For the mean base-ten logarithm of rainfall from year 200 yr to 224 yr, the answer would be 0.328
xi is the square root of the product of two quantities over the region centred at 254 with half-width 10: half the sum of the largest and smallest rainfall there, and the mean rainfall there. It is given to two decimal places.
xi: 2.05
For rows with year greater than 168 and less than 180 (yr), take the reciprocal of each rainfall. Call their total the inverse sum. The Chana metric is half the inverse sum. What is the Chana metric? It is 0.719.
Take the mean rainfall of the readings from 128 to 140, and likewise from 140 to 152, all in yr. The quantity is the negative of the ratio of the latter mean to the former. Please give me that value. -0.95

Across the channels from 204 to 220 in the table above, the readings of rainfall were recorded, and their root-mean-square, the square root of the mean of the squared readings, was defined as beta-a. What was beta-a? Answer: 2.08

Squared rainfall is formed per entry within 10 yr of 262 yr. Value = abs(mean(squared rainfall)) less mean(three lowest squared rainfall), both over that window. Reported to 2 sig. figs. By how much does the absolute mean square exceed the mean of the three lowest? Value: 0.13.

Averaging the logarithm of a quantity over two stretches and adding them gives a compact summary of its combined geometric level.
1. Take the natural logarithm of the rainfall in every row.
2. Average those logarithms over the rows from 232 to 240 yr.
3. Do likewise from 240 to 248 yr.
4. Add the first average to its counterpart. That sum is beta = 1.51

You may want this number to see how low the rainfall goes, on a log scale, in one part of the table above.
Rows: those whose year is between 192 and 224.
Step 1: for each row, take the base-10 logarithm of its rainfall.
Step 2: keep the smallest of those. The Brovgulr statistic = 0.3075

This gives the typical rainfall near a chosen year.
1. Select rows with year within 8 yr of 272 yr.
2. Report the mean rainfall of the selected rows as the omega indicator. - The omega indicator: 2.06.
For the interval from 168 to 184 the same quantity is 2.08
